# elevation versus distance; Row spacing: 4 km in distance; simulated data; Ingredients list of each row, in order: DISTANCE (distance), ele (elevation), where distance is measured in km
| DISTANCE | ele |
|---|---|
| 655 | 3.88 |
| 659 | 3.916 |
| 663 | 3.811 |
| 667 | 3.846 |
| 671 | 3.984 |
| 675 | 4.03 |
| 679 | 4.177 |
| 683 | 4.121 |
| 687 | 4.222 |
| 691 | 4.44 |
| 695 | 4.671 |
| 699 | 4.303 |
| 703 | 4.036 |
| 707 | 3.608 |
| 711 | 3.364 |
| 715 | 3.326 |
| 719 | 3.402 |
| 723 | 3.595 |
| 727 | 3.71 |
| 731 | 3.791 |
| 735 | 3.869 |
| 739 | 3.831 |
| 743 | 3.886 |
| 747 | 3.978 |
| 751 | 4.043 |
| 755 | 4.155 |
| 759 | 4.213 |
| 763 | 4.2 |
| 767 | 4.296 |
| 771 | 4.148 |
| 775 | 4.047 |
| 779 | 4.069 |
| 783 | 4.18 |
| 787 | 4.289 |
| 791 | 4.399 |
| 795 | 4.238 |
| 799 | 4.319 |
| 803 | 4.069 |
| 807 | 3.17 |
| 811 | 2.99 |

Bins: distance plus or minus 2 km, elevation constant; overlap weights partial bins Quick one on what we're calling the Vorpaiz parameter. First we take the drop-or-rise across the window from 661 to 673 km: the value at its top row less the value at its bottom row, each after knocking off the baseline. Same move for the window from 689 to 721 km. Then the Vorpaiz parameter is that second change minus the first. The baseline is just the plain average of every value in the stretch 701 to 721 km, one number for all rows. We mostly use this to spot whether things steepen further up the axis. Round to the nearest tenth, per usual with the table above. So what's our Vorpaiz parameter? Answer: -1.2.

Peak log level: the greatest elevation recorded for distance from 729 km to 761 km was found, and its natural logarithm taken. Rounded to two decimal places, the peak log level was 1.44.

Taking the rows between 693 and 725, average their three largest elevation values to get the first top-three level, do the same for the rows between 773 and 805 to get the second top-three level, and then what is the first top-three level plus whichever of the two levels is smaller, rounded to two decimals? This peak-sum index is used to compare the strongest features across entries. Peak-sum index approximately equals 8.67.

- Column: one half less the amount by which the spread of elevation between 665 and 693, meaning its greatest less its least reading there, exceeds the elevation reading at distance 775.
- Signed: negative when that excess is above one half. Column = 3.95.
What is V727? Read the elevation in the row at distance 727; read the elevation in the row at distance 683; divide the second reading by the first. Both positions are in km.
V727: 1.11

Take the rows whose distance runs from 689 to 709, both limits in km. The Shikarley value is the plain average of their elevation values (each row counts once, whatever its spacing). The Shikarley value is 4.21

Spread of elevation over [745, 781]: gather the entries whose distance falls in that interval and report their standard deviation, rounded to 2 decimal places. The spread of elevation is 0.10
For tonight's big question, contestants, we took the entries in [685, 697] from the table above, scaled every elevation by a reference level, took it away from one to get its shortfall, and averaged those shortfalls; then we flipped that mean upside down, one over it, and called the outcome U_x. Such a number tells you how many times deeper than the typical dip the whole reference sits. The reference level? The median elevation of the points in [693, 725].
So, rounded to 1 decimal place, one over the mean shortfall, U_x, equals -4.3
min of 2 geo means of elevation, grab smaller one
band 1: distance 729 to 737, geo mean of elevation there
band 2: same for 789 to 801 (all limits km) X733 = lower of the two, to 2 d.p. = 3.83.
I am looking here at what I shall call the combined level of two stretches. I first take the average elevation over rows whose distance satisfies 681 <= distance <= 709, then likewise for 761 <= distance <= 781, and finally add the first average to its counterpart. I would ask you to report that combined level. 8.35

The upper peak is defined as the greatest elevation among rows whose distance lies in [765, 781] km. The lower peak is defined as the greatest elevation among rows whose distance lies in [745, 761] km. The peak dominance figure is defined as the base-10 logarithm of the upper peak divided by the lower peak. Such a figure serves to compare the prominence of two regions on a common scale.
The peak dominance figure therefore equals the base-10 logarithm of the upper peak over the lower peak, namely 0.01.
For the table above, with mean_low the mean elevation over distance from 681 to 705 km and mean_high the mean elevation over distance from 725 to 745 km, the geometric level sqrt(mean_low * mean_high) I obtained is 4.05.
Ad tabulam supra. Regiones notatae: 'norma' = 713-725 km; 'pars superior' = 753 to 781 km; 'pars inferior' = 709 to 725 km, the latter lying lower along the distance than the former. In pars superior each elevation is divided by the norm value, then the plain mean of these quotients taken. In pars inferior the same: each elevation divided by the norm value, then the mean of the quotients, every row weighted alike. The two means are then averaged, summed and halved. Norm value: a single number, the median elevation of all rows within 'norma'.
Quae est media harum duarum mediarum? 1.11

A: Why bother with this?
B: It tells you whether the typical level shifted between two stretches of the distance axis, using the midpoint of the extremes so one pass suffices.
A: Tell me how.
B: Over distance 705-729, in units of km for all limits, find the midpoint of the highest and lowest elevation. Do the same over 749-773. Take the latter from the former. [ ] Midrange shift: -0.65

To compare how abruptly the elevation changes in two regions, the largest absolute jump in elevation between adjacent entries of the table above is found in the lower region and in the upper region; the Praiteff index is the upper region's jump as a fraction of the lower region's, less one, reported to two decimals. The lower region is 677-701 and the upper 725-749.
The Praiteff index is -0.75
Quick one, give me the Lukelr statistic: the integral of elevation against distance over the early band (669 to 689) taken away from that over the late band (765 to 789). 18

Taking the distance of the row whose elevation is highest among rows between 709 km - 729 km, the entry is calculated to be 727 km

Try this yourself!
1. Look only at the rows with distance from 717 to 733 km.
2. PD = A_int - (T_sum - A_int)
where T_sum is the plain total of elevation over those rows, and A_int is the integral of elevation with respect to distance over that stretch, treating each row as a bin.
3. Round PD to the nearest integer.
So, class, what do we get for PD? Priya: 101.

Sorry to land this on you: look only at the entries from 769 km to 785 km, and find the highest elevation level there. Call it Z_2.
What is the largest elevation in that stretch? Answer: 4.18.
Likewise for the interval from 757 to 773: 4.296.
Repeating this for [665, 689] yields 4.222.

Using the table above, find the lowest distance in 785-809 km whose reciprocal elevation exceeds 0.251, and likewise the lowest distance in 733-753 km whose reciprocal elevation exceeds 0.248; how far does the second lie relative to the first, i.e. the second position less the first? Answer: -72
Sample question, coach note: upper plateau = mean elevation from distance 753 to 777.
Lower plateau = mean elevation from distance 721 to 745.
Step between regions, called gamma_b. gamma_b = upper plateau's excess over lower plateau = 0.40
